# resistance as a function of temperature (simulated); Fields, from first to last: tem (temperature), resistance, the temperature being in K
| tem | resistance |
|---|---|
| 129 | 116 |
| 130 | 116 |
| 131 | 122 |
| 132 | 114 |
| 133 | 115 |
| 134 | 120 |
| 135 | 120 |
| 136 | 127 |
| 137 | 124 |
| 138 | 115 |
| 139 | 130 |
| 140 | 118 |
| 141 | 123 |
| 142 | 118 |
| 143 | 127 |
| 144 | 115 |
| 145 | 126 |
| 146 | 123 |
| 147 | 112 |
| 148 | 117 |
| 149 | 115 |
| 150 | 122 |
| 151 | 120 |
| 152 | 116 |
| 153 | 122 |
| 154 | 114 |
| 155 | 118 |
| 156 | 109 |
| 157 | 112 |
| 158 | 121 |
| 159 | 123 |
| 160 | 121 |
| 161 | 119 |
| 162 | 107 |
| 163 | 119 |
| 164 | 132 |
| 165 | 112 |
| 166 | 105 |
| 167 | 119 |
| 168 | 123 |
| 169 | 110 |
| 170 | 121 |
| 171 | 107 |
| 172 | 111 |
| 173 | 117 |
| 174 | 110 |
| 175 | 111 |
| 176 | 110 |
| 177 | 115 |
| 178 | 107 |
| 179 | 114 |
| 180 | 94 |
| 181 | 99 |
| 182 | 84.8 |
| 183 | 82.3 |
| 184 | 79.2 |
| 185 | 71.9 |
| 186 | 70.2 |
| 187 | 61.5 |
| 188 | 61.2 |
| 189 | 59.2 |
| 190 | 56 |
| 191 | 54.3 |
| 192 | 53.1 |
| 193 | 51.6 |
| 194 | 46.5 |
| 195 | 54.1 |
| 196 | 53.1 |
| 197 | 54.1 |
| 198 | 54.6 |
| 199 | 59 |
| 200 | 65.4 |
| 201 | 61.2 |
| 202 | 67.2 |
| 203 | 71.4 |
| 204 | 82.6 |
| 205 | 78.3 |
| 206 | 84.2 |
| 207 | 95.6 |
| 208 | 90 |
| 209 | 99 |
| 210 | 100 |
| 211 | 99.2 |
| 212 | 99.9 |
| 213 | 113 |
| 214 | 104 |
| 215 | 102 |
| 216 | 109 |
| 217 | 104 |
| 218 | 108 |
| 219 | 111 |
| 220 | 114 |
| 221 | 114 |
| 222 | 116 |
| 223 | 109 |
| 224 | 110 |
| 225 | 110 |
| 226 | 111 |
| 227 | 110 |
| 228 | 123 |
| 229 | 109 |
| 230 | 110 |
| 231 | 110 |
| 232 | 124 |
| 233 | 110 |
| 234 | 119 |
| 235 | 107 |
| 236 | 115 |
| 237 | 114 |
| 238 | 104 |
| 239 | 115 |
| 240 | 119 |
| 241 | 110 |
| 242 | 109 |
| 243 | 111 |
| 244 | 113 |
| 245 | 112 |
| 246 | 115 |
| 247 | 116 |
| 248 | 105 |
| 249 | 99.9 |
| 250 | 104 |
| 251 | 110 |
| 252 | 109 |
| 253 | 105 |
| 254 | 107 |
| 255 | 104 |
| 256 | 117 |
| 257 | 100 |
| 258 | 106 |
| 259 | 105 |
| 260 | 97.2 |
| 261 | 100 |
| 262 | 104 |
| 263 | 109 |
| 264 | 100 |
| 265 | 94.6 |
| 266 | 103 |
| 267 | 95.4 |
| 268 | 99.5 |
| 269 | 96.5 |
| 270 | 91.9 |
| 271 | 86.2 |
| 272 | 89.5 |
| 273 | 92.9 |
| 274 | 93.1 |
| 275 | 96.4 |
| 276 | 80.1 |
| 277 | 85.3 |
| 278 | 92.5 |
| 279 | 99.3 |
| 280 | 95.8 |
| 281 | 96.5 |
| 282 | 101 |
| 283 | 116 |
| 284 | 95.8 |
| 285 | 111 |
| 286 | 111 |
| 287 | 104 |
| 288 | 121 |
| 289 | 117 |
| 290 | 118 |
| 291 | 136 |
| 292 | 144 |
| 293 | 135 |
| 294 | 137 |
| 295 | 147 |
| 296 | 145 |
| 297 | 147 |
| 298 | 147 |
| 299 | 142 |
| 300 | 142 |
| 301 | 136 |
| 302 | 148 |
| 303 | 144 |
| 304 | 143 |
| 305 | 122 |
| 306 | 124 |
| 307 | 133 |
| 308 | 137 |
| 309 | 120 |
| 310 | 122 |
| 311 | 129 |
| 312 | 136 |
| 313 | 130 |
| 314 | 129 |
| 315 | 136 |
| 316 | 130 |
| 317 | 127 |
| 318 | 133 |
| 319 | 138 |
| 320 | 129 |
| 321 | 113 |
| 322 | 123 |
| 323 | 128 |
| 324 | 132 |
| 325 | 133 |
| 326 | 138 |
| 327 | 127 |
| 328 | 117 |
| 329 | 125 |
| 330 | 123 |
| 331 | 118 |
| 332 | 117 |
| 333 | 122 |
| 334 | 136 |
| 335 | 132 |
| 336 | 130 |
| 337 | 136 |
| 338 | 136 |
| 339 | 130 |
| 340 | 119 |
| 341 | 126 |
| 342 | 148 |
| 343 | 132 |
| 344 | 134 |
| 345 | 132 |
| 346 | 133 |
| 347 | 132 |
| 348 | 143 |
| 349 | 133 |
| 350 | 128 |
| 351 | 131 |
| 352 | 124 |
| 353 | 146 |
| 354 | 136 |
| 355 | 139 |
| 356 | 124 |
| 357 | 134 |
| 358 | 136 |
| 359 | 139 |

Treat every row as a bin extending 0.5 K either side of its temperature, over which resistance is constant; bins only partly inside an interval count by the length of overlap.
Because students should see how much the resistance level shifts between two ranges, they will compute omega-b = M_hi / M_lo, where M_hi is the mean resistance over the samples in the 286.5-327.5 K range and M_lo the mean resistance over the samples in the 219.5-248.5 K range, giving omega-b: 1.17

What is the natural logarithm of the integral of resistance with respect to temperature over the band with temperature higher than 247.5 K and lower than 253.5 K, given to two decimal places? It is 6.45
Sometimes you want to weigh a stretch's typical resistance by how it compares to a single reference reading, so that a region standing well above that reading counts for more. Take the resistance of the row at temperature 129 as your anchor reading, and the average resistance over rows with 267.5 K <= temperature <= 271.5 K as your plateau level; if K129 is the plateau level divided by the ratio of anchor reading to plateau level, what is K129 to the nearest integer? 75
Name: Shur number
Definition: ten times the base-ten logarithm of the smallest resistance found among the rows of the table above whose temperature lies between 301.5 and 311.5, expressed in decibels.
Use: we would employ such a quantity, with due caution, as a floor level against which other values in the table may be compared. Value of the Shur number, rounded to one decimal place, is 20.8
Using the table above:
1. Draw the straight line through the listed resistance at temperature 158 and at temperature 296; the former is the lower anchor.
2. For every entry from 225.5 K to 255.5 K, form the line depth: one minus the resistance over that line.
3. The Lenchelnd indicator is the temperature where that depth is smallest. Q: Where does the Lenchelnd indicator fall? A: 232 K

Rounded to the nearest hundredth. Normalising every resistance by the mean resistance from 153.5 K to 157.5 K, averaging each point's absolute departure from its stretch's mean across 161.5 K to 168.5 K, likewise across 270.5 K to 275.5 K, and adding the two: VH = 0.09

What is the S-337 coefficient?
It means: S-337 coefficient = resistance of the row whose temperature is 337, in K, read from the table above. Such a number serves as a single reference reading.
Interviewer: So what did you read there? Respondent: 136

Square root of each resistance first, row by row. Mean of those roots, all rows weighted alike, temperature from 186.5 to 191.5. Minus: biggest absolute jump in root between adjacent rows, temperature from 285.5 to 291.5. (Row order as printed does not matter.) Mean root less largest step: 6.8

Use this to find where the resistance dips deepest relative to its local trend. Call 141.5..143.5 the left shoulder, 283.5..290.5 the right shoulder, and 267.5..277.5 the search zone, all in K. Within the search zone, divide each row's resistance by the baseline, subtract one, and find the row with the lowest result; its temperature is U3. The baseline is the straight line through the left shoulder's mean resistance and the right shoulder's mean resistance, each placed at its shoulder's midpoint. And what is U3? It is 276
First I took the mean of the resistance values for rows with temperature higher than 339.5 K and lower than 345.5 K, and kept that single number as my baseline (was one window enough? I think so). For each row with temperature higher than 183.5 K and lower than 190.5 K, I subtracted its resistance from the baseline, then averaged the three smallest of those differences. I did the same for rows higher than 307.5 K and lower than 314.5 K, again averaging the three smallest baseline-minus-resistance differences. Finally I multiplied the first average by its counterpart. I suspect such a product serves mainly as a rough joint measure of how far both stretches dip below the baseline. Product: -145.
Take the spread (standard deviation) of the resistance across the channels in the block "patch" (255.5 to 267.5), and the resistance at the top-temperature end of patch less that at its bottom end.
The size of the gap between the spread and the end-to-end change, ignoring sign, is 28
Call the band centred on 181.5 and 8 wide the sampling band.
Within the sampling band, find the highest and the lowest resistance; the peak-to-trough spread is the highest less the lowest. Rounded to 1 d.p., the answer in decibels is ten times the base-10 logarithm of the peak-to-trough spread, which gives 16.2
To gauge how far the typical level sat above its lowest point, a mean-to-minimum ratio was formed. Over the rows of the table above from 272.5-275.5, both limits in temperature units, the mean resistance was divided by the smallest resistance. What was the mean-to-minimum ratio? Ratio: 1.01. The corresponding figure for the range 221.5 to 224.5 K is 1.02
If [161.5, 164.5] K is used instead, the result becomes 1.12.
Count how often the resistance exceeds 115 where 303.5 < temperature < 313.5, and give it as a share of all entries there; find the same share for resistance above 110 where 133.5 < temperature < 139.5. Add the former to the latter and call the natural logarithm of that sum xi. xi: 0.7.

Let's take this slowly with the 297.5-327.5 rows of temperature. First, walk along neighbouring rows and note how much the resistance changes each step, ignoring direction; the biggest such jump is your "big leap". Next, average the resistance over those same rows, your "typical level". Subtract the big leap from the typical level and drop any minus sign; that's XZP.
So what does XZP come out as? 111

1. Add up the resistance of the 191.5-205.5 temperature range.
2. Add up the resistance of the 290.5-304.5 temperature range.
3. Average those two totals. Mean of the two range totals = 1423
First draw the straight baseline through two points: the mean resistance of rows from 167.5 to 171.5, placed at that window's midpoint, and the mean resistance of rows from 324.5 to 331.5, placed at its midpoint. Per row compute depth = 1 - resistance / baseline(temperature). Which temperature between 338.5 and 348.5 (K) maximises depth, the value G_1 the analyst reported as 340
